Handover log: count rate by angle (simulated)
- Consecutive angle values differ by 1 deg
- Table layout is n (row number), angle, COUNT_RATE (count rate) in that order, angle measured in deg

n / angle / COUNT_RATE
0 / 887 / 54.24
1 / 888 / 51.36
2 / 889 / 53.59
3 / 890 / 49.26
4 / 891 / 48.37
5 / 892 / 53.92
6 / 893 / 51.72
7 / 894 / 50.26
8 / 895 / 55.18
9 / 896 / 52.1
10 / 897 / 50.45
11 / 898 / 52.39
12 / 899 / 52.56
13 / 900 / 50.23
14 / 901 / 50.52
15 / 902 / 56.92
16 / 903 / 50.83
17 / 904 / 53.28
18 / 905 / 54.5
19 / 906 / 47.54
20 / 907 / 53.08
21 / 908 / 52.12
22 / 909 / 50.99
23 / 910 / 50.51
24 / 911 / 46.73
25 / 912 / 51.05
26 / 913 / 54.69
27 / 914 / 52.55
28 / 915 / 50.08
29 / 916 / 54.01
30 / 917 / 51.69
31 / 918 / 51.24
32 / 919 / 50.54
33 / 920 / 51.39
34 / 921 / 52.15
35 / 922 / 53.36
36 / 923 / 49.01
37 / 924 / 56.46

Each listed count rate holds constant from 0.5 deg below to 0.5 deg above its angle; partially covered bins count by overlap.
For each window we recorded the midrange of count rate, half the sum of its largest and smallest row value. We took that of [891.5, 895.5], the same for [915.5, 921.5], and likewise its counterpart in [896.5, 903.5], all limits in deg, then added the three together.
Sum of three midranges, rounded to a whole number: 159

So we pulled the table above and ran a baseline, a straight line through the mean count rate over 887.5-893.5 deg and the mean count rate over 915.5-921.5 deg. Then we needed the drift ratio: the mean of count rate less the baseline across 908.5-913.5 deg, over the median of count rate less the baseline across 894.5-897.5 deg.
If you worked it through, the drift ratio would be -1.4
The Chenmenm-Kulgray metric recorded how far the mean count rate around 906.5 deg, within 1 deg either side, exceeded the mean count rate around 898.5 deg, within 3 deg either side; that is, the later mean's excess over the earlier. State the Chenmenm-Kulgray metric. -1.1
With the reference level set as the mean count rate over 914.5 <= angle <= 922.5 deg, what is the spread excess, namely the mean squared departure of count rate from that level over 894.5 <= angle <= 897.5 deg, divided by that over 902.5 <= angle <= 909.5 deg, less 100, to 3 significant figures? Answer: -99.0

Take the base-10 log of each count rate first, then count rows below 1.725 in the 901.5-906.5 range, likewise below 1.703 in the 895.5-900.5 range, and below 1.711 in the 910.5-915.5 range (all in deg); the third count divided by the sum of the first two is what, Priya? 0.75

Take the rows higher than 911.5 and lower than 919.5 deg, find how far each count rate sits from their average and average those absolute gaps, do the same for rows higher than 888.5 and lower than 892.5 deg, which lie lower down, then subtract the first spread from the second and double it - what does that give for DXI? 2.3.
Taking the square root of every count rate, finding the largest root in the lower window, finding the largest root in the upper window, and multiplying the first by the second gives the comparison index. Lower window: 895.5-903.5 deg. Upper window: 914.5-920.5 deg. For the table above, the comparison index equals 55.4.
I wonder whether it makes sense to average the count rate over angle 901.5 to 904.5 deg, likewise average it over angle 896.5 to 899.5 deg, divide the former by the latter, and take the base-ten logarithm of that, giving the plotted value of 0.015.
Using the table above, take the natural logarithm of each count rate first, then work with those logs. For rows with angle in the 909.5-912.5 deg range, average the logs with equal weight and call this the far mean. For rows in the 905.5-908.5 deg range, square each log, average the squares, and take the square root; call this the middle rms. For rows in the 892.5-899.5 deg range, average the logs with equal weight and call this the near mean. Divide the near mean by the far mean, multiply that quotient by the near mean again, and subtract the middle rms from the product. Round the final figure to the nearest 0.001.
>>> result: 0.077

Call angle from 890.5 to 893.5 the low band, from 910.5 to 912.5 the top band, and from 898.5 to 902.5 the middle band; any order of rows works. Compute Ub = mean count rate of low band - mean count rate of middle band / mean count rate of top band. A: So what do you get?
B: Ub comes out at 50.3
